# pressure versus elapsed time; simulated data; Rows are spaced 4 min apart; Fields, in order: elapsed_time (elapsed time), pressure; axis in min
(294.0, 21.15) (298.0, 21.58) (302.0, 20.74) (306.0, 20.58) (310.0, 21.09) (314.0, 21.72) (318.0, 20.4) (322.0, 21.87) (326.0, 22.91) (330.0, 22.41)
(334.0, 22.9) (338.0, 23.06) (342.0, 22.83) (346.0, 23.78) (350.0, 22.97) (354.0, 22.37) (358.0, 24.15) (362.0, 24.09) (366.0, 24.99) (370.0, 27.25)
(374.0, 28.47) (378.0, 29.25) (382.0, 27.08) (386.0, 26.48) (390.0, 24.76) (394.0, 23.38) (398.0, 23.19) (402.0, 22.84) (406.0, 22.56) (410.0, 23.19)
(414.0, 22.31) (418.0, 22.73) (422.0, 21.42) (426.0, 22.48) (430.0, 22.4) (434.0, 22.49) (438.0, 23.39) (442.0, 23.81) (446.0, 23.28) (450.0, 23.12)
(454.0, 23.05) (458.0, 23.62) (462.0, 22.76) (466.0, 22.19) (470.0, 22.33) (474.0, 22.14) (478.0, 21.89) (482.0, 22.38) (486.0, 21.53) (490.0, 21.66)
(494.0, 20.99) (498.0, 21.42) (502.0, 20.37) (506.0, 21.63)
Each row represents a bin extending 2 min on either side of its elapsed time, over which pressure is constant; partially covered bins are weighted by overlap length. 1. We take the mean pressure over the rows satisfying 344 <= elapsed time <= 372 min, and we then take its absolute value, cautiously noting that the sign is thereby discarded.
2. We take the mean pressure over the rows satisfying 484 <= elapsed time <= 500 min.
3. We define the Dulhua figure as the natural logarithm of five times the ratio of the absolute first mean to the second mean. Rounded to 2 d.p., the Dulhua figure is 1.73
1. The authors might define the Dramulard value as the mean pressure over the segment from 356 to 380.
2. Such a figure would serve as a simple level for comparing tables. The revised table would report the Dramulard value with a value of 26.4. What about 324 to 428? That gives 24.0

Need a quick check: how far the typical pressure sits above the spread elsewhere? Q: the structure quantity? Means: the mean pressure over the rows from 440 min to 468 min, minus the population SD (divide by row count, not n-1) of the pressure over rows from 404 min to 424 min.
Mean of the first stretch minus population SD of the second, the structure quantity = 22.5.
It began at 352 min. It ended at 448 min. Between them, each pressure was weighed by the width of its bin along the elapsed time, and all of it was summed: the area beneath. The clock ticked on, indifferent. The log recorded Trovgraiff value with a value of 2313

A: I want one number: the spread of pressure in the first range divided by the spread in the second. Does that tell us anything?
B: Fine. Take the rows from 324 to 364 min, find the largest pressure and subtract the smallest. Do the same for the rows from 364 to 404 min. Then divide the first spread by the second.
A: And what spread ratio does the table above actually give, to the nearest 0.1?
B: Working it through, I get 0.3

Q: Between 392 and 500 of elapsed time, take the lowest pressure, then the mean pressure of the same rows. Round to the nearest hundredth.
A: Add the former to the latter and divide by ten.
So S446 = 4.35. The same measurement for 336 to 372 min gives 4.63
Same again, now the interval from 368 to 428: 4.59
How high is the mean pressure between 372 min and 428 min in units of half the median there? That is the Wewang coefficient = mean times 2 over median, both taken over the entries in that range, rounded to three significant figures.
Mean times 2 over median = 2.10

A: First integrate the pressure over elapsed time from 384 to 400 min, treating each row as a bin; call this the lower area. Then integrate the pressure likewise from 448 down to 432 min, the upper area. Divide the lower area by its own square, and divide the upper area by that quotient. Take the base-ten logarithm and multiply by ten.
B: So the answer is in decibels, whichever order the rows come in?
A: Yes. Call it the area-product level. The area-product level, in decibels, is 51.6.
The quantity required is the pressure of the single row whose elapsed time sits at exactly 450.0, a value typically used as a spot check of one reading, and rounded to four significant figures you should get 23.12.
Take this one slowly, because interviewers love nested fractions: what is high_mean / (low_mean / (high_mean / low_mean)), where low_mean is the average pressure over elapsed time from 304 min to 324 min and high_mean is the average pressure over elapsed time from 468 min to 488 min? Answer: 1.09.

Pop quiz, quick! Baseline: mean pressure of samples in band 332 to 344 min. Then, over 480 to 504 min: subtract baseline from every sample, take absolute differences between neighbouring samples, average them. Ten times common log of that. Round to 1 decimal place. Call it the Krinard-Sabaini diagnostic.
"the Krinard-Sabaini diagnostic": -2.0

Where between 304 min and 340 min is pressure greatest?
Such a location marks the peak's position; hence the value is 338.0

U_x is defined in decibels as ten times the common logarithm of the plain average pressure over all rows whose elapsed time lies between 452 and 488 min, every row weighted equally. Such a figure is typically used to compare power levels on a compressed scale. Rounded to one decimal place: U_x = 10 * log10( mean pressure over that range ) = 13.5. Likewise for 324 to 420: 13.8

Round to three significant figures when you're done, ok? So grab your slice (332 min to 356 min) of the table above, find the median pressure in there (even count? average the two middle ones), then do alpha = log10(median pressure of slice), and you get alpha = 1.36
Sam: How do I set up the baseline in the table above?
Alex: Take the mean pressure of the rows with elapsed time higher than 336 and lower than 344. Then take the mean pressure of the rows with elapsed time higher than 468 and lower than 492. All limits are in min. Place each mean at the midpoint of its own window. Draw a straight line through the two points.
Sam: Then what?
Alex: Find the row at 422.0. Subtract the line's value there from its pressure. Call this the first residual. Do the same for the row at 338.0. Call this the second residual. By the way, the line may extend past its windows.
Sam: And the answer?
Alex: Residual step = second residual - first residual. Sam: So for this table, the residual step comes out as 1.1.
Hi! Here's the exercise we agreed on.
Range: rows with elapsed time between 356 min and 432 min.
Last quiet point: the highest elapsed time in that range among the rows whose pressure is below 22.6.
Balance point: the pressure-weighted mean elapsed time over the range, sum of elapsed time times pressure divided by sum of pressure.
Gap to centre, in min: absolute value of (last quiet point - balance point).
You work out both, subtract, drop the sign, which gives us 37.4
